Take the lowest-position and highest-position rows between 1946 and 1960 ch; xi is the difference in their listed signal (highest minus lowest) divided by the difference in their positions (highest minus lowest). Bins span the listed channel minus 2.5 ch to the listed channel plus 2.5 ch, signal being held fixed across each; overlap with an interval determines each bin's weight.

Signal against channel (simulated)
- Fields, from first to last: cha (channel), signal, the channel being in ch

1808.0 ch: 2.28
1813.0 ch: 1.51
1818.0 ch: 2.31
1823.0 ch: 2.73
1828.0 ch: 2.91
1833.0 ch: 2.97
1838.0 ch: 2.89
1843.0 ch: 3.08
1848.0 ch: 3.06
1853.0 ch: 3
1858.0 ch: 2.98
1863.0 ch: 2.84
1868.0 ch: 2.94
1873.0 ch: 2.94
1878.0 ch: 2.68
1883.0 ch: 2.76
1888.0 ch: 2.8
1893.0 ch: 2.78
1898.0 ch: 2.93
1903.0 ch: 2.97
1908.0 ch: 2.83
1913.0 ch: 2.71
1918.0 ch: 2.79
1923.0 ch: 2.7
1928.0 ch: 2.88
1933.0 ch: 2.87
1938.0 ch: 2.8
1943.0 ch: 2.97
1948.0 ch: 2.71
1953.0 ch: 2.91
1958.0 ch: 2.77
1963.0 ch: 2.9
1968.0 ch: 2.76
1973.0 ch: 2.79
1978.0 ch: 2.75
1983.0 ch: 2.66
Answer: 0.006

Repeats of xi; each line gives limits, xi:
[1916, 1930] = 0.009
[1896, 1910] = -0.010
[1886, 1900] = 0.013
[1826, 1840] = -0.002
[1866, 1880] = -0.026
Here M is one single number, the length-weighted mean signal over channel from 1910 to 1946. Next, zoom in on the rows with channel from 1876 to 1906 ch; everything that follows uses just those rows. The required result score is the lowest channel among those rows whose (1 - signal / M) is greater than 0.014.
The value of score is 1878.0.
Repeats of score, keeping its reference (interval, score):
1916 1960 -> 1923.0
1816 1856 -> 1818.0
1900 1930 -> 1913.0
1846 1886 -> 1878.0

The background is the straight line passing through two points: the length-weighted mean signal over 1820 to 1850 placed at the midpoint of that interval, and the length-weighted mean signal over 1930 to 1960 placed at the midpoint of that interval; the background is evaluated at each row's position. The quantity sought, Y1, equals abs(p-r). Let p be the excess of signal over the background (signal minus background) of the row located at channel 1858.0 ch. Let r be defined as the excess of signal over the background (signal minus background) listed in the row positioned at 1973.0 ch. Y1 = 0.10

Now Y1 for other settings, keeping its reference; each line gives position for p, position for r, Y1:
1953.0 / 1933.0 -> 0.06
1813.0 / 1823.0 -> 1.23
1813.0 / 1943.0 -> 1.56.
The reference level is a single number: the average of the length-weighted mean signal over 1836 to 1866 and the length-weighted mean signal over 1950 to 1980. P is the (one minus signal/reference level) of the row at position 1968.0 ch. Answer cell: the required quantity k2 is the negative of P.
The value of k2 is -0.05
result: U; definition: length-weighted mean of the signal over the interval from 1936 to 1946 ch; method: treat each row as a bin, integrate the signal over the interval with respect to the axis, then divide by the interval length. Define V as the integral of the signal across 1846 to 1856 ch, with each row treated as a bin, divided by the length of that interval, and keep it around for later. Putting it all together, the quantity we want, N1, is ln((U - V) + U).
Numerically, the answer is 1.01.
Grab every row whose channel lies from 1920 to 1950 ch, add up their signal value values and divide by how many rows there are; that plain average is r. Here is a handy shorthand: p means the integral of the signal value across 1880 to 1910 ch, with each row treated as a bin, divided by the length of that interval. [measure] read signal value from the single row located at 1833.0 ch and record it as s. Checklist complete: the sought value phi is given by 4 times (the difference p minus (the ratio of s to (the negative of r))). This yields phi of 15.58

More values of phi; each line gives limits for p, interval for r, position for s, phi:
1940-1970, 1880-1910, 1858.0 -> 15.54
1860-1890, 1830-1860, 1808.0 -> 14.36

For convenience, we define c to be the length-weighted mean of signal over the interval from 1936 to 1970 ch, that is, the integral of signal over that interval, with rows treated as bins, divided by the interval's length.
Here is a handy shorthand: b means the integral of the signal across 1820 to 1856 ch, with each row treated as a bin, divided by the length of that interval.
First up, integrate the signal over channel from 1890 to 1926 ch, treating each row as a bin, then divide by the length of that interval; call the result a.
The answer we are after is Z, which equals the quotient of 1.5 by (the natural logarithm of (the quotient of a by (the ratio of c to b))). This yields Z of 1.40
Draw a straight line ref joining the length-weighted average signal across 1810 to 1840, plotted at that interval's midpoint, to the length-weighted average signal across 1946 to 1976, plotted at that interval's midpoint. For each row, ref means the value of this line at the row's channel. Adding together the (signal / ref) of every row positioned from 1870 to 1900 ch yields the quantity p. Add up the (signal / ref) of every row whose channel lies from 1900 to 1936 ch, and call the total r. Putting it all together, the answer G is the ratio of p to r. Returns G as 0.88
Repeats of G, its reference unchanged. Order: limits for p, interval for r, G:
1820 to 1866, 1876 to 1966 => 0.55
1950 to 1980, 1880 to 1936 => 0.52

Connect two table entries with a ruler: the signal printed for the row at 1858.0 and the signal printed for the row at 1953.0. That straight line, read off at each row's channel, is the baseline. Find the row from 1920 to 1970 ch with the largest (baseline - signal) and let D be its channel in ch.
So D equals 1923.0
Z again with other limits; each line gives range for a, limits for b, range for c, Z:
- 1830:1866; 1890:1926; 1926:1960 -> 1.39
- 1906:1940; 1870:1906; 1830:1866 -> 1.53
